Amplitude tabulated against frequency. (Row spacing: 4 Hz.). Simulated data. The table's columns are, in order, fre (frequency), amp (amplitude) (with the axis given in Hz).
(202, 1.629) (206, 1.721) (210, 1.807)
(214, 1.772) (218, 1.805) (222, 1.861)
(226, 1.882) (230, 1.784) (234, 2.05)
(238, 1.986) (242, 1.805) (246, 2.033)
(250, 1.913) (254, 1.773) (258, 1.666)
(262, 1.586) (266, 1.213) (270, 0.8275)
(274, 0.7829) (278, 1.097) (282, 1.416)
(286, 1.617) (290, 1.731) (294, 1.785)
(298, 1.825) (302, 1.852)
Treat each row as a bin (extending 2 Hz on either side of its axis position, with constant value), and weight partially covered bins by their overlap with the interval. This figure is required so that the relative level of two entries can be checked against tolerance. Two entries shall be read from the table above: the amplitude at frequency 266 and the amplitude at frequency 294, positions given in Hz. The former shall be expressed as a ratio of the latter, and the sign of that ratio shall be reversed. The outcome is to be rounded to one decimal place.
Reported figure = -0.7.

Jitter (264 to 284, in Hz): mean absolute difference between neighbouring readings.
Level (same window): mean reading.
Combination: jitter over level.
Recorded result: 0.25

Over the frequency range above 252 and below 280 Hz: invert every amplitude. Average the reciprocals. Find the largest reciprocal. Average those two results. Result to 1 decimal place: 1.1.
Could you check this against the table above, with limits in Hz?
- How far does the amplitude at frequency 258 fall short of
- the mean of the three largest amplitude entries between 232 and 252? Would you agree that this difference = 0.36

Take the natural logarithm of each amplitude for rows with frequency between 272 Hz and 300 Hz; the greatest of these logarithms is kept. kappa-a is 0.602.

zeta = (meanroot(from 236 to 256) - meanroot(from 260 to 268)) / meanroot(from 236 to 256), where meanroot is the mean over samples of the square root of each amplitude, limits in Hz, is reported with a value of 0.14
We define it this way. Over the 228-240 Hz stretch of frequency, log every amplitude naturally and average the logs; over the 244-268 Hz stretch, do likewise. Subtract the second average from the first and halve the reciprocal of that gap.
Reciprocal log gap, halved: 3.4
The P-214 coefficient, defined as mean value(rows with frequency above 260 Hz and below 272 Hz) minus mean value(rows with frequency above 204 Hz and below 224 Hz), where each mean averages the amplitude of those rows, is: -0.58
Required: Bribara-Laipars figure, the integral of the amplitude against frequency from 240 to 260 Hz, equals 37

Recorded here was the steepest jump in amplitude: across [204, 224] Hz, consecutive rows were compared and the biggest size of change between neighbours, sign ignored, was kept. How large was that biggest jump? 0.09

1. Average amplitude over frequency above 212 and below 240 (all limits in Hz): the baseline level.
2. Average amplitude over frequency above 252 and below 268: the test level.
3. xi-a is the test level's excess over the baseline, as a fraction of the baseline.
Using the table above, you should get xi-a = -0.17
